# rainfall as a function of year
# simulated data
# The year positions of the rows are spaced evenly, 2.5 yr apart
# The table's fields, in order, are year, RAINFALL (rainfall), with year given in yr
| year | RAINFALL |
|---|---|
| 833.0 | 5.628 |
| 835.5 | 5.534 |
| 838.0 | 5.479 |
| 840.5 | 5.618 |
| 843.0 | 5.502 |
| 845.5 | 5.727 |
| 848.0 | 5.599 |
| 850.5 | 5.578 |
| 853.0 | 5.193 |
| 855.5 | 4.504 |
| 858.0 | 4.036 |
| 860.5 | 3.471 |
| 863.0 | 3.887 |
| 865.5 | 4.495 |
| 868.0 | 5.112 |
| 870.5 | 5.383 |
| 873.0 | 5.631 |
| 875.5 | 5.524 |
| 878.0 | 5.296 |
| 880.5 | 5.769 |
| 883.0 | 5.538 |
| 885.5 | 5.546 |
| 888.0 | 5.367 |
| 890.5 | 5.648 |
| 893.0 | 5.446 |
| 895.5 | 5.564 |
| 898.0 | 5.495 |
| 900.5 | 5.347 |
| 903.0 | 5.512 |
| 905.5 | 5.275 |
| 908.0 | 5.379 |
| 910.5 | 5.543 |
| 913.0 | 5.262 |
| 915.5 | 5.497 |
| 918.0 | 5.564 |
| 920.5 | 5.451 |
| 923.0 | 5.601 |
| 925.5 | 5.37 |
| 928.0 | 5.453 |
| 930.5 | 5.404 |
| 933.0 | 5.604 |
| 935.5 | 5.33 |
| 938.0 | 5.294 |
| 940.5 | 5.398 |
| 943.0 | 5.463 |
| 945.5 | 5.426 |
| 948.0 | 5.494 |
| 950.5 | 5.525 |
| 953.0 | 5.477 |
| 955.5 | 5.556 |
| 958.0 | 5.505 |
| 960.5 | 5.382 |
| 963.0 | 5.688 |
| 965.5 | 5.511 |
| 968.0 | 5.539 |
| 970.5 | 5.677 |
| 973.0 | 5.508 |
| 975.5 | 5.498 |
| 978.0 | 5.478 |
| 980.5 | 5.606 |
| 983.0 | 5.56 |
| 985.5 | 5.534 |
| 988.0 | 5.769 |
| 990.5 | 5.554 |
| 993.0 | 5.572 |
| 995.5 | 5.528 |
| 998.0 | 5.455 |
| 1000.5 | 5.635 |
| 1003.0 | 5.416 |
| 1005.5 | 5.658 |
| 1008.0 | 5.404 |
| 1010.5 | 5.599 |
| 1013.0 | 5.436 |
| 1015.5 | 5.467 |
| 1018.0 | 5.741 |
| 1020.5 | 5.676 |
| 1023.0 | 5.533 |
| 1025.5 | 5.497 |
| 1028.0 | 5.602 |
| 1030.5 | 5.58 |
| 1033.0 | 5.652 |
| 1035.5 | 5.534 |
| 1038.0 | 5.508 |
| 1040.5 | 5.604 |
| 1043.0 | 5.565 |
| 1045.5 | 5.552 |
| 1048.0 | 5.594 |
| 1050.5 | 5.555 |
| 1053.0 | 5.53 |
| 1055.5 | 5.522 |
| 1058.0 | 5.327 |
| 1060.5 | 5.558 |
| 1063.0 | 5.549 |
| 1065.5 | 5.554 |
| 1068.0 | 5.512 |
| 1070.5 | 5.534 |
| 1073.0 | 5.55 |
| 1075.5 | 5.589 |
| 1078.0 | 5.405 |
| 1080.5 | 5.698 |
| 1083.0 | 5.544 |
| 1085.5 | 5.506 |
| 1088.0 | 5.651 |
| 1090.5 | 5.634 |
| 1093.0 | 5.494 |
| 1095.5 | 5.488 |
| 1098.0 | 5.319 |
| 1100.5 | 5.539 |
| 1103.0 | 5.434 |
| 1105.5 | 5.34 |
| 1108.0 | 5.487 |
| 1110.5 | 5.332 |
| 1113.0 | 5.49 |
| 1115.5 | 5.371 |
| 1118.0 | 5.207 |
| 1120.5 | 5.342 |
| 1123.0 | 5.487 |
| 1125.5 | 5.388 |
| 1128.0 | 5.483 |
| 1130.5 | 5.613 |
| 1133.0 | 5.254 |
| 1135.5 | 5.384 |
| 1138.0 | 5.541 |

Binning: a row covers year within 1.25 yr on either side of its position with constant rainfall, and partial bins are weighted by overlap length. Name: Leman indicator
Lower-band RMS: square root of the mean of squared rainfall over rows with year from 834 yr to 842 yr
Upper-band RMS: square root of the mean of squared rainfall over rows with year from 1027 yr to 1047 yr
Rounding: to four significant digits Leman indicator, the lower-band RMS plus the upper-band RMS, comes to 11.12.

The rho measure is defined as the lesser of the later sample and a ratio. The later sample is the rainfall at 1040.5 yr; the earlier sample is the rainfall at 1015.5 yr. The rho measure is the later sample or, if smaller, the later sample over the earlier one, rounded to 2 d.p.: 1.03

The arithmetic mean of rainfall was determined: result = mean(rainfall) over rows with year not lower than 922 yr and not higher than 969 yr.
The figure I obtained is 5.47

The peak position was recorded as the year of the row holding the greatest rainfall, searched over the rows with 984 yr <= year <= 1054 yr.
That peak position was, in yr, 988.0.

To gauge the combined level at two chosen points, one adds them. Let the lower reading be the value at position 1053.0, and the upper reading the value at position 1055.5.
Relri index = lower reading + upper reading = 11.1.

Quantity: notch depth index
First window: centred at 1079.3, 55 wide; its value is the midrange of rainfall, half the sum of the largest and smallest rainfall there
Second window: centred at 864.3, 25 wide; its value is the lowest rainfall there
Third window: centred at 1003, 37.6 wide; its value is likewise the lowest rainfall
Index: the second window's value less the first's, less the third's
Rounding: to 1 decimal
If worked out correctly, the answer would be -7.4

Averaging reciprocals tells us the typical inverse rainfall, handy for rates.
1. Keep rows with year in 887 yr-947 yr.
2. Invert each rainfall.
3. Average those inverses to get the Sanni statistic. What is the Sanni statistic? 0.184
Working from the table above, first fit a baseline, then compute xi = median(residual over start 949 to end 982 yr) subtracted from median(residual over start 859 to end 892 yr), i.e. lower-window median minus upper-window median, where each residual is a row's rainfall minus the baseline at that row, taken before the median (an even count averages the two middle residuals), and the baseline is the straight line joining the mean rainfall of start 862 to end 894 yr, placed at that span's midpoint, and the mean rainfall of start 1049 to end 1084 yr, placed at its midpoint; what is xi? -0.01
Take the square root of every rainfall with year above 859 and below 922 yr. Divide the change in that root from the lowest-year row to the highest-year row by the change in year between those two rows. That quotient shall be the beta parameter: 0.0079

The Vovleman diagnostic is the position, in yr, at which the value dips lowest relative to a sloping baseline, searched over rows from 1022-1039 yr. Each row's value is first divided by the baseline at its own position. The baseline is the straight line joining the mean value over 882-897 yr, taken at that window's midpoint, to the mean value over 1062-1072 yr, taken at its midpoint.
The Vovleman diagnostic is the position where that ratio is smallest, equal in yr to 1025.5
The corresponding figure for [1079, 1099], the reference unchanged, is 1098.0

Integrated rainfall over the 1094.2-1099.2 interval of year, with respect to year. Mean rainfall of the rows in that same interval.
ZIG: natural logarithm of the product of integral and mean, 4.98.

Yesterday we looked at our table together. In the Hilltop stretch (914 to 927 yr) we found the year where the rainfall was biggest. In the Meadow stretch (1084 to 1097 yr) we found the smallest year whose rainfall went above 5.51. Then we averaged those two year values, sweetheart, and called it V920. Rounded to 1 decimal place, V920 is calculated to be 1005.5 yr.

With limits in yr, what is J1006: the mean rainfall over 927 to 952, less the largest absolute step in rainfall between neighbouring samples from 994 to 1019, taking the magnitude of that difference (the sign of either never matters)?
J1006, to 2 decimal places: 5.17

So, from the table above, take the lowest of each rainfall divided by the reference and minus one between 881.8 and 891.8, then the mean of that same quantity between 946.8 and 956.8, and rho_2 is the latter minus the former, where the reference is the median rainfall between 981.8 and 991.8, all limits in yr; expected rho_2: 0.03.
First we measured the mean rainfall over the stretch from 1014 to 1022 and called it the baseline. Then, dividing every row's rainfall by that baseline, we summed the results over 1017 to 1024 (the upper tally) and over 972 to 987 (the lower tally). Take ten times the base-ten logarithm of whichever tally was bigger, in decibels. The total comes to 7.7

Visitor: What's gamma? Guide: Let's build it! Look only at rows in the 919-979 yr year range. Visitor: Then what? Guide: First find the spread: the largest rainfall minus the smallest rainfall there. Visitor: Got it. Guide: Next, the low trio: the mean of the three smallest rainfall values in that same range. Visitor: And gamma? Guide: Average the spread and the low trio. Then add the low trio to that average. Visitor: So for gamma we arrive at 8.19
